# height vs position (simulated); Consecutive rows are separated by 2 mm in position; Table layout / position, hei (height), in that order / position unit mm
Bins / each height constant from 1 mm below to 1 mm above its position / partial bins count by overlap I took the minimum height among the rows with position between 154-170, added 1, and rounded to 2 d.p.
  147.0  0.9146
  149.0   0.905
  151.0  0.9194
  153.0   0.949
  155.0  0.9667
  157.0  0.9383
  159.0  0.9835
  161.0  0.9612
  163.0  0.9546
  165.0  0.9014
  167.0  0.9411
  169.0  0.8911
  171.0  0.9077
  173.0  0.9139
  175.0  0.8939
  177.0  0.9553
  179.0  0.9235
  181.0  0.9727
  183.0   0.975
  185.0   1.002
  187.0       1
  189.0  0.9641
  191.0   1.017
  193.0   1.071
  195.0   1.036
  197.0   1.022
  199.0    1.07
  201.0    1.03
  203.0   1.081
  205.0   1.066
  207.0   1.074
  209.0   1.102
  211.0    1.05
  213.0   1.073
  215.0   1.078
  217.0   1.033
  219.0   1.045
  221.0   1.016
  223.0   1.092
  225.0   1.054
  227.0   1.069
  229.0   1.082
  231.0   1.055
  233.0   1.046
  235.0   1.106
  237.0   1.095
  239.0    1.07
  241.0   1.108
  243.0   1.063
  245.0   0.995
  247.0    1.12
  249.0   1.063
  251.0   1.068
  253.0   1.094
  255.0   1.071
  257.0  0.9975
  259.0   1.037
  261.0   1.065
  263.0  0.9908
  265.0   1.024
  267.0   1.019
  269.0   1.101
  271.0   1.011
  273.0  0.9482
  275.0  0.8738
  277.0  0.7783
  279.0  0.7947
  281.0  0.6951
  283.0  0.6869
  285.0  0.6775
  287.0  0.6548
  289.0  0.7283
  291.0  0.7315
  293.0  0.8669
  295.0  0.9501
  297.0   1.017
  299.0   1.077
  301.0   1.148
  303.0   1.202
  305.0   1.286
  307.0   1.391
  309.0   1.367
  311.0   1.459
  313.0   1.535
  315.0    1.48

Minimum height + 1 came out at 1.89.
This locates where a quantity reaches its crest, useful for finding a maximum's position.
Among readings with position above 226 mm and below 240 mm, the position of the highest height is 235.0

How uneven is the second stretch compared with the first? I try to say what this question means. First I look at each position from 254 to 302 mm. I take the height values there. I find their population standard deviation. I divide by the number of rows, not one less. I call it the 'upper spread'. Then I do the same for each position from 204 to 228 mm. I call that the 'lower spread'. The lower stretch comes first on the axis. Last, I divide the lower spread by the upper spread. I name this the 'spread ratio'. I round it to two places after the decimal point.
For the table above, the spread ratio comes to 0.15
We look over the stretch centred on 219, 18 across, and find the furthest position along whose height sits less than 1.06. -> 225.0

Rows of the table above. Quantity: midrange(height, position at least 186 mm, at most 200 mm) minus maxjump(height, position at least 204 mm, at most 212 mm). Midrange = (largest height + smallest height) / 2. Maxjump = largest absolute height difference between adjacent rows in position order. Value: 0.966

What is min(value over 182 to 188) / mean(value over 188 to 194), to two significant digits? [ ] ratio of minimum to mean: 0.96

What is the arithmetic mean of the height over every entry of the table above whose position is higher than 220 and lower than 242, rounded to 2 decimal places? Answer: 1.07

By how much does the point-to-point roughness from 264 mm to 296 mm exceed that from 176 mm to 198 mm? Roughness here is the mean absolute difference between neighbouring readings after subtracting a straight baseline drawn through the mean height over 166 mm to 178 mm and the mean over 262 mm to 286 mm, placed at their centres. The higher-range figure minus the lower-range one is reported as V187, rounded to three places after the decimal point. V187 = 0.027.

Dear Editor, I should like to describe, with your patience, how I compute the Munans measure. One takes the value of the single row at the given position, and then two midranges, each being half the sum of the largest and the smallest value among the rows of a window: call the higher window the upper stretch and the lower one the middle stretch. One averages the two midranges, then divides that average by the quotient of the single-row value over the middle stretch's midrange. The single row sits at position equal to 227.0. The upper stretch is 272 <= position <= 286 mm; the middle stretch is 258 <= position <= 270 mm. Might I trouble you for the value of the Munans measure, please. 0.91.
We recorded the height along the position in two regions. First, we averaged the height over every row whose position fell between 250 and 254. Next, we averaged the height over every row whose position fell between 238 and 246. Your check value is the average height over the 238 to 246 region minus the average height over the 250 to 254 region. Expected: -0.02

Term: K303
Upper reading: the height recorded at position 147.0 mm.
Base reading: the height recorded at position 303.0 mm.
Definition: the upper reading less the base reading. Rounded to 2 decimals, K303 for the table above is -0.29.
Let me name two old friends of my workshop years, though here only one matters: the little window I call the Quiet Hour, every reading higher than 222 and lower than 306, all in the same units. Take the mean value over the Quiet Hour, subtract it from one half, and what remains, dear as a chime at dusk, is -0.491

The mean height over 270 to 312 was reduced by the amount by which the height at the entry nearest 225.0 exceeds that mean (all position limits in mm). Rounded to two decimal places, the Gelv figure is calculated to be 0.88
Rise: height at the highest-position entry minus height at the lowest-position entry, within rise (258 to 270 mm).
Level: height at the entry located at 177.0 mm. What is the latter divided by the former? 15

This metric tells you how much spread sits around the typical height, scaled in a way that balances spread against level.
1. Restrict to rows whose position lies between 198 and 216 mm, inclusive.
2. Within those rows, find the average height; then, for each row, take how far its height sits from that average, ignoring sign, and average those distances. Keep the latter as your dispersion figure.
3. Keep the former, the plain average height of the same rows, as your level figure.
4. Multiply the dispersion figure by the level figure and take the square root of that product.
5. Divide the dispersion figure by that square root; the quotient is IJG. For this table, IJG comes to 0.11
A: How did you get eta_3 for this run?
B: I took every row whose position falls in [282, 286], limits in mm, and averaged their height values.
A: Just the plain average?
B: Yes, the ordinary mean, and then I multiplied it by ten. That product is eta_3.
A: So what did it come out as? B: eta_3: 6.8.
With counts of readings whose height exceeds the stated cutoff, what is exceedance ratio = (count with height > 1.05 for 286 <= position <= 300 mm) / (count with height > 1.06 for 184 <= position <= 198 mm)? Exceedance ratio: 1.0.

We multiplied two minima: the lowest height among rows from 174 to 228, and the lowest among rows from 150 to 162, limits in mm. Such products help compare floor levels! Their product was 0.82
